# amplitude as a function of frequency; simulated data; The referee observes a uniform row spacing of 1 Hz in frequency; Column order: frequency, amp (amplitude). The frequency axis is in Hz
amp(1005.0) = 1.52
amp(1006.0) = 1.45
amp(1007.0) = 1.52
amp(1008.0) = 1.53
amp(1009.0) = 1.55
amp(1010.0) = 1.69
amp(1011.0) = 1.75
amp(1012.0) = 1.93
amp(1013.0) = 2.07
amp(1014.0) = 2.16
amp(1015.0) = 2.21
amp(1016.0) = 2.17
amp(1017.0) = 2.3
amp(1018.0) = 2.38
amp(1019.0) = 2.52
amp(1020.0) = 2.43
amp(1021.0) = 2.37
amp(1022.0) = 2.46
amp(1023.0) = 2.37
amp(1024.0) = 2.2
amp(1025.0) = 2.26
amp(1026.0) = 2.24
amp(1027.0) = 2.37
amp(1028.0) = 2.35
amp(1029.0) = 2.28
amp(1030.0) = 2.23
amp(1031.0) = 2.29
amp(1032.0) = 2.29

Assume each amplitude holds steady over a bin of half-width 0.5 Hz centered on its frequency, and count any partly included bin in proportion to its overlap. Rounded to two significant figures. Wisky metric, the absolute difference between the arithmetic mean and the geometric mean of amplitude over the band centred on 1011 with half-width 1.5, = 0.0029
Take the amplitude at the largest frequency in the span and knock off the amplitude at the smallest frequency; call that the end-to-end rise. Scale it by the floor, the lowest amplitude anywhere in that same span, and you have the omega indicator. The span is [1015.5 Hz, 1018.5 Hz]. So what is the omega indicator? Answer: 0.10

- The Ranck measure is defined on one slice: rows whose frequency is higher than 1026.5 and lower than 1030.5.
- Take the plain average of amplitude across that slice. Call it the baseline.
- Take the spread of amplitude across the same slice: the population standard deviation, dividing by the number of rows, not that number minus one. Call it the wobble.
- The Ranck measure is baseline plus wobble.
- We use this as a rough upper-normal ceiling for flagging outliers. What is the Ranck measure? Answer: 2.36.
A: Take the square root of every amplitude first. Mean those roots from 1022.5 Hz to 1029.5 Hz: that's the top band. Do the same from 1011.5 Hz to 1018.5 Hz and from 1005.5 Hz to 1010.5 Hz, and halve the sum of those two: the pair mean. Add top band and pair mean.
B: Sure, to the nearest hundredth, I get 2.87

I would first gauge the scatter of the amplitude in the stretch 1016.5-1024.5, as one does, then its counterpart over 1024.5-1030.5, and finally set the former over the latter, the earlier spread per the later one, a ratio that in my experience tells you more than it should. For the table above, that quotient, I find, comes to 1.7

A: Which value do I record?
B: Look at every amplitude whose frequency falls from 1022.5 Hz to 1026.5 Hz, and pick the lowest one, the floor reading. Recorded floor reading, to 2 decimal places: 2.20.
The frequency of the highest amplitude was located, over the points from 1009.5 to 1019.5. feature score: 1019.0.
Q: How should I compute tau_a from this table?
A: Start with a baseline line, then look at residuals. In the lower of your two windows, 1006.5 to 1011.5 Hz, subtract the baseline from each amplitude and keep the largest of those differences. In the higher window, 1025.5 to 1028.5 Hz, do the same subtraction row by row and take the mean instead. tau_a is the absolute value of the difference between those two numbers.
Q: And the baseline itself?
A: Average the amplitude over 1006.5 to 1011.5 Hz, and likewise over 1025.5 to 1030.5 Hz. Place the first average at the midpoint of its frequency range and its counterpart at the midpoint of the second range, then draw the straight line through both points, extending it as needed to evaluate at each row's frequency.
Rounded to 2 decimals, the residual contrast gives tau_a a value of 0.01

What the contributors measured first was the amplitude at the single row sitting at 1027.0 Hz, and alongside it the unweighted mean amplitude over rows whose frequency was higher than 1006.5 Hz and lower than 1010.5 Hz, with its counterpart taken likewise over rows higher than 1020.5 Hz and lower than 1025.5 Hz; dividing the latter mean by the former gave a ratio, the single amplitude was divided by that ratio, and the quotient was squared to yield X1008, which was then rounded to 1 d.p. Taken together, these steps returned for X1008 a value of 2.6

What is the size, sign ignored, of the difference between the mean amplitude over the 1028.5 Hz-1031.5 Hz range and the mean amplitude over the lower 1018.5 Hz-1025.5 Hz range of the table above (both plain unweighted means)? 0.11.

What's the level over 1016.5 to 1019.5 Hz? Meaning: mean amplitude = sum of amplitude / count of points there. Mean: 2.40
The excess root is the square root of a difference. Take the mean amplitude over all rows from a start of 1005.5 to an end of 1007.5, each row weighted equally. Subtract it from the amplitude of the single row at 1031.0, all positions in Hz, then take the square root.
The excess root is 0.90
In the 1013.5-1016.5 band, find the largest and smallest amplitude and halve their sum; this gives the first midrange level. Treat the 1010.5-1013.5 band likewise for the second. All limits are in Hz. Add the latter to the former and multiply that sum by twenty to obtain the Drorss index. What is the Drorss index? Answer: 82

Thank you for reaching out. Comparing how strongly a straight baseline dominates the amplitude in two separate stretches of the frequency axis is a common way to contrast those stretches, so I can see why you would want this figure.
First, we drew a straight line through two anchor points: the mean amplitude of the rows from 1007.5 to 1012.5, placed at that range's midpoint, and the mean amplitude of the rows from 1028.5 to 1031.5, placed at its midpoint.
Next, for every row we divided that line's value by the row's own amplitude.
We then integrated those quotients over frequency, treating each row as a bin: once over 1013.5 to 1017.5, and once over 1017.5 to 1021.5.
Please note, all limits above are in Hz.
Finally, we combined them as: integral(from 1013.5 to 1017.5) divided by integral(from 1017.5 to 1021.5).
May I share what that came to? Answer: 1.03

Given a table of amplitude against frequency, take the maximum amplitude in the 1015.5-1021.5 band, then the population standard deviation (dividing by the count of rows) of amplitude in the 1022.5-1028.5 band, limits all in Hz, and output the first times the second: 0.17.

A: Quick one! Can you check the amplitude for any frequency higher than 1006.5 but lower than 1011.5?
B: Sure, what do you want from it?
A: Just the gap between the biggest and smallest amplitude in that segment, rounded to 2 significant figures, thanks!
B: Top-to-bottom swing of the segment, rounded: 0.23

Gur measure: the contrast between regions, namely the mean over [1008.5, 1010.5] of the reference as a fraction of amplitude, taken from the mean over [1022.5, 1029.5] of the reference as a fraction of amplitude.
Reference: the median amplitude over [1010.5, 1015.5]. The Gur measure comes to -0.38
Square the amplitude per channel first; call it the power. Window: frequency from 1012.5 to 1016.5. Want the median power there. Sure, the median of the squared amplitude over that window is 4.7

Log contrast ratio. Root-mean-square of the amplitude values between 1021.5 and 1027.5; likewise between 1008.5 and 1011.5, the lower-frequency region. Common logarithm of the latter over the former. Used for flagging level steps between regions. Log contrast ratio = -0.14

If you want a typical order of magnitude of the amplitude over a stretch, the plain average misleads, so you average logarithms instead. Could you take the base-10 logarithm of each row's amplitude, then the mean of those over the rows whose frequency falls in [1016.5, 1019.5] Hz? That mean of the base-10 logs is 0.380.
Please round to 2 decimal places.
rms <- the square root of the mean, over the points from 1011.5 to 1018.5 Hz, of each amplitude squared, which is 2.18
